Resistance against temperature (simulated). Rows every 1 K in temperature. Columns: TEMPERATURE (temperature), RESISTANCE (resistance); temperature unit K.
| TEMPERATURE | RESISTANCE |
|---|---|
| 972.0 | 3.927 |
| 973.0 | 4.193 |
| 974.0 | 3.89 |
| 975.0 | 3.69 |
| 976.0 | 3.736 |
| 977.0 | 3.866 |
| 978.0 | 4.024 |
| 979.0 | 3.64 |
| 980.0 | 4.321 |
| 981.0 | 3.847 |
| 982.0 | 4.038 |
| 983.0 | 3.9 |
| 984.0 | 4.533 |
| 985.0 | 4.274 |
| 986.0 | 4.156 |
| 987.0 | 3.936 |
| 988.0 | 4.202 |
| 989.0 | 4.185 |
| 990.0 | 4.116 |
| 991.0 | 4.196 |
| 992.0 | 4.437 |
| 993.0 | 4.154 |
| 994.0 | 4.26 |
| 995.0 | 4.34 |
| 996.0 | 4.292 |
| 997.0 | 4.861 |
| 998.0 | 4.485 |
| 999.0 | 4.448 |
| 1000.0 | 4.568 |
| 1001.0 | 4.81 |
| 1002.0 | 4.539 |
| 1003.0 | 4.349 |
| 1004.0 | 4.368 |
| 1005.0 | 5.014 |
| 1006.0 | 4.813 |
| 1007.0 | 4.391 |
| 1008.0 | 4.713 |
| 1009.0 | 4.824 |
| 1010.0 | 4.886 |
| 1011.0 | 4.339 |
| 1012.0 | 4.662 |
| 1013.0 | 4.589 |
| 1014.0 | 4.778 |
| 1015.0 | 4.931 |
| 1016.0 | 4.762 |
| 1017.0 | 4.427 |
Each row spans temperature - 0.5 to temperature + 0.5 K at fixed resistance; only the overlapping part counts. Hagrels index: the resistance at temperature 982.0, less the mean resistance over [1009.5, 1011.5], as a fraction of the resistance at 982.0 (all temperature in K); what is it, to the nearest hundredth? -0.14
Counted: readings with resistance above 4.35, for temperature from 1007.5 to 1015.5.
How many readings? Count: 7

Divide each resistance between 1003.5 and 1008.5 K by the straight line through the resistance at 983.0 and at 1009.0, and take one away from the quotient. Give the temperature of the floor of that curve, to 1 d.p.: 1007.0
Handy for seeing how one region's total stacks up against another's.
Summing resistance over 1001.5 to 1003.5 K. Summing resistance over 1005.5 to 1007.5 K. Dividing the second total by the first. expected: 1.04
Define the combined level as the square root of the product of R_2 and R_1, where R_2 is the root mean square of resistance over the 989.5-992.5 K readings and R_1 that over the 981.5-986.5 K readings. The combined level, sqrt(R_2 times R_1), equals 4.22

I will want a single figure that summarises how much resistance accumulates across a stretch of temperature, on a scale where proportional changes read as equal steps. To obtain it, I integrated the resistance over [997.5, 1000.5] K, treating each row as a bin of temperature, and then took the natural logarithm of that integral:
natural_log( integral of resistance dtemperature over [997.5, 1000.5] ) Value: 2.60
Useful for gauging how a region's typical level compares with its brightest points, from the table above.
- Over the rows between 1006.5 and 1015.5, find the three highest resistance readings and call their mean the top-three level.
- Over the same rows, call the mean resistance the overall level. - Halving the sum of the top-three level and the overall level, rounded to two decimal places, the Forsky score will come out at 4.78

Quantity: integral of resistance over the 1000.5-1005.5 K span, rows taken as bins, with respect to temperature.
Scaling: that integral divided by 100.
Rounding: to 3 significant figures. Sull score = 0.231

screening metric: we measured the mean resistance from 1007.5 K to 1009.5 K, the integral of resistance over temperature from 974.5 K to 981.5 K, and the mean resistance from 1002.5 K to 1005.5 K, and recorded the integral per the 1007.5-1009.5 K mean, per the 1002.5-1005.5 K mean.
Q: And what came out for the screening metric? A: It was 1.24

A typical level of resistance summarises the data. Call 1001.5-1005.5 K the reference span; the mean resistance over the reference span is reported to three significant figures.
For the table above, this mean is 4.57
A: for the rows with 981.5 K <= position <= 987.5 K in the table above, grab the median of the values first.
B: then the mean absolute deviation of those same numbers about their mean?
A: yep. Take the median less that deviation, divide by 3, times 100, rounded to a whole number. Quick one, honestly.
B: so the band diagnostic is 131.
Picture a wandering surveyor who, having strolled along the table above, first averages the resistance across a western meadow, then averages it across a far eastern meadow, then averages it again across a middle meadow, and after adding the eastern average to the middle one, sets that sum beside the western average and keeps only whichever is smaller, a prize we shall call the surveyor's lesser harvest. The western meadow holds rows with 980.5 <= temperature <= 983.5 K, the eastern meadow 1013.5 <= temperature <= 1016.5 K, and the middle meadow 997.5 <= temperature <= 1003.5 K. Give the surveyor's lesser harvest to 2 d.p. 3.93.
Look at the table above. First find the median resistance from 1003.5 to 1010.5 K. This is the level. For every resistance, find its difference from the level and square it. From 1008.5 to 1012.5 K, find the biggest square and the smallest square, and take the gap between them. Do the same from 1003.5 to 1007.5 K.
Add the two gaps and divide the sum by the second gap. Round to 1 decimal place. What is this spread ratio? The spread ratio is 2.1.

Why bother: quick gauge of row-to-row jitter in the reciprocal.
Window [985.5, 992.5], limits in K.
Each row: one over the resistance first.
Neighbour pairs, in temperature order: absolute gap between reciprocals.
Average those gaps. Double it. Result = 0.017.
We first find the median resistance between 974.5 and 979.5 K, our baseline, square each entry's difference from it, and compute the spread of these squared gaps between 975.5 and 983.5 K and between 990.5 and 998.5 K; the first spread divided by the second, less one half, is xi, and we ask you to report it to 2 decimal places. -0.18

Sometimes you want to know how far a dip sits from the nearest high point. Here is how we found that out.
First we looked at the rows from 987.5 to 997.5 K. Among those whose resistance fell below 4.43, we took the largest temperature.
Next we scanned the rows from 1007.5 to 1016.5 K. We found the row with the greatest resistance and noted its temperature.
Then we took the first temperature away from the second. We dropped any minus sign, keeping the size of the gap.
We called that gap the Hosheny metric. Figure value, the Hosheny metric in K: 19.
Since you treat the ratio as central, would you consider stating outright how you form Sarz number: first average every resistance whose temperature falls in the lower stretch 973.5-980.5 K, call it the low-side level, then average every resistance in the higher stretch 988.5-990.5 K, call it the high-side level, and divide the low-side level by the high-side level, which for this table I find 0.94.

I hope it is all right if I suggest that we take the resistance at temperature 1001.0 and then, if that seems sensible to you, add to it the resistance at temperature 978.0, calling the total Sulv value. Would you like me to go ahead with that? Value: 8.8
